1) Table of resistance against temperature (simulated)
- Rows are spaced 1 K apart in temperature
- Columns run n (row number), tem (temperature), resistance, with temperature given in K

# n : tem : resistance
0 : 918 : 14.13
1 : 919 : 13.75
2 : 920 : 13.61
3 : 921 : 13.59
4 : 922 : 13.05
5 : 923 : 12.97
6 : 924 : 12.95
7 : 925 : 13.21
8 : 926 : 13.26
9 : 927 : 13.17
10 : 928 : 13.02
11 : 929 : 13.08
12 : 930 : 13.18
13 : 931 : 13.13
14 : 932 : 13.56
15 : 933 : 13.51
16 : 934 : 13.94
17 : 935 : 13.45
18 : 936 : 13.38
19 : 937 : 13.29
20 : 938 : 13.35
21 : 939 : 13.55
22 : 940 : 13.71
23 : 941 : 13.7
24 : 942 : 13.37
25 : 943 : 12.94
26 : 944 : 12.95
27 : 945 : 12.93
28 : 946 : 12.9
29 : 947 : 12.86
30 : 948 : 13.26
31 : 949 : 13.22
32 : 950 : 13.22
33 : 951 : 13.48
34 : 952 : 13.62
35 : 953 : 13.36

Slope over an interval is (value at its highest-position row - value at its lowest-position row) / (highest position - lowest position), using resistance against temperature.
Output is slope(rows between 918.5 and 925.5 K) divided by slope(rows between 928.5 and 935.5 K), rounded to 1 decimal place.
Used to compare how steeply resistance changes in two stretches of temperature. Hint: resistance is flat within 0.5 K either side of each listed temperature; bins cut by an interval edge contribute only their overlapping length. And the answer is -1.5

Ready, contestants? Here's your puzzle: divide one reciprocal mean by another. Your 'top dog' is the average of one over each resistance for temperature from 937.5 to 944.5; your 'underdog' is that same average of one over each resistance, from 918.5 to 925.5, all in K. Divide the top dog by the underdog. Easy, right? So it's 0.995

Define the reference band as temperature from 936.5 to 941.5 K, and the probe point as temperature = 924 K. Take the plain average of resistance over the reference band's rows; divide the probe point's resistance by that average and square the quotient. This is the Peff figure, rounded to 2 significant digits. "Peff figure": 0.92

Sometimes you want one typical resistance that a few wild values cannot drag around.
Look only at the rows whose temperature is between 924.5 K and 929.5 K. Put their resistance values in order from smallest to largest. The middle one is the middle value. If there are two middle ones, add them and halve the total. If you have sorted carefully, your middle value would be 13.2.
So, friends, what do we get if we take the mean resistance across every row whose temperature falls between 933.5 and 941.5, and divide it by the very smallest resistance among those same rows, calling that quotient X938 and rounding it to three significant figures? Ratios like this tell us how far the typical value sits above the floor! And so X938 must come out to 1.02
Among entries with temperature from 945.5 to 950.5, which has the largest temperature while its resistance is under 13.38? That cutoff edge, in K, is 950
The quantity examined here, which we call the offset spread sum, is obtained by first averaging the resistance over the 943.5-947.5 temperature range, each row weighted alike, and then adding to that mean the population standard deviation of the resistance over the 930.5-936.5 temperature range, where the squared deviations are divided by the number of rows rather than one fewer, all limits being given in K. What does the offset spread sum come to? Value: 13.2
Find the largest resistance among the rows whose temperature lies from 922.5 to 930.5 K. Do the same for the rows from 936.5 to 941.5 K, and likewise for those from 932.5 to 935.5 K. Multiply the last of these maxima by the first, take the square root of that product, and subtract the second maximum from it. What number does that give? -0.1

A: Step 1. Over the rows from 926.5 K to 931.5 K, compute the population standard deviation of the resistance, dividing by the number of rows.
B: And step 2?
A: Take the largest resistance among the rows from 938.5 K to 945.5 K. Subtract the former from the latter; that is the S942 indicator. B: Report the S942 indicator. 13.7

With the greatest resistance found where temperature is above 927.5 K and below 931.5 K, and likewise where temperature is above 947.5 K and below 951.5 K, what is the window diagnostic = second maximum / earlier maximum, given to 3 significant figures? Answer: 1.02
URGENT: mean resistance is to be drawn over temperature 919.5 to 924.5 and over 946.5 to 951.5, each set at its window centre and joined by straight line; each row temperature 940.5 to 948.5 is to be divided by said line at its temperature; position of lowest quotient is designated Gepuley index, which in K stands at 947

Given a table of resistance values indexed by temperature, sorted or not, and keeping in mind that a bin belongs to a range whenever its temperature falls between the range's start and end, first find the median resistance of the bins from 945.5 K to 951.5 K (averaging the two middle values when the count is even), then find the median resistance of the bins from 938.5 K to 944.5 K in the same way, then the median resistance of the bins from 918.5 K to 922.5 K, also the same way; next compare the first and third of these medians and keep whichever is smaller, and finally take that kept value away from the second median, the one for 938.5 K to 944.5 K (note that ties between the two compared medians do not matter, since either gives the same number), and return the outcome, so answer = 0.24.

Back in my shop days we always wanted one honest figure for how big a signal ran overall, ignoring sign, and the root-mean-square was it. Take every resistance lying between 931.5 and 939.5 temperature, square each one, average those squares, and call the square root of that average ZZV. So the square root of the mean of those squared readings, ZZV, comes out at 13.51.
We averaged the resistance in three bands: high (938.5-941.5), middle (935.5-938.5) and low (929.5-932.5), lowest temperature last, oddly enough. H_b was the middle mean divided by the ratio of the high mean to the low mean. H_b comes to 13.0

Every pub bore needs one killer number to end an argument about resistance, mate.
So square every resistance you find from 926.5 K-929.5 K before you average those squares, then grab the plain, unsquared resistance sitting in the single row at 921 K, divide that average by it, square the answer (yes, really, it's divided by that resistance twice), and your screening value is 159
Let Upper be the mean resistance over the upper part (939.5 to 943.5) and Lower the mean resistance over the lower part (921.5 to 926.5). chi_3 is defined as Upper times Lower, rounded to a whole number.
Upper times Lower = 176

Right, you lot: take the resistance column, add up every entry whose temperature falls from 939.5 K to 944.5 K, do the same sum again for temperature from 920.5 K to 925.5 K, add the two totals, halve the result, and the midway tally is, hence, 66.2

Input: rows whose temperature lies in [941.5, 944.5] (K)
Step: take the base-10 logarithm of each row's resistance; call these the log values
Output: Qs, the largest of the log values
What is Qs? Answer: 1.126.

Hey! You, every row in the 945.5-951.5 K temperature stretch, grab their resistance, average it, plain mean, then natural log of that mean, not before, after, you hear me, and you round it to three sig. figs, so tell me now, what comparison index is 2.58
